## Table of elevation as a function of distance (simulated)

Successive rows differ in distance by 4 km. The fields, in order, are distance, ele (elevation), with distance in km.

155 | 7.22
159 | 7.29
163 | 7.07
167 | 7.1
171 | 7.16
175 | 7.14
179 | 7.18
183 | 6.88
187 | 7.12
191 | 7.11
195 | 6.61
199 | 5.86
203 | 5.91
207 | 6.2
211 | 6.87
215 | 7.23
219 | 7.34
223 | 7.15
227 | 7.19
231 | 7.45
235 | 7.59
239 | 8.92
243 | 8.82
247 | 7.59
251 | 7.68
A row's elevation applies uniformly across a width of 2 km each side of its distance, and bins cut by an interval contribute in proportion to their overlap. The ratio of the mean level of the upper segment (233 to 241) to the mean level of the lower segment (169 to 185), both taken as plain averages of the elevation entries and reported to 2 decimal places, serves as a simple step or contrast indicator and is 1.16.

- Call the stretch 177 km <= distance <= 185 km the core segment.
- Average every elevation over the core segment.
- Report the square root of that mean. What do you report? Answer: 2.651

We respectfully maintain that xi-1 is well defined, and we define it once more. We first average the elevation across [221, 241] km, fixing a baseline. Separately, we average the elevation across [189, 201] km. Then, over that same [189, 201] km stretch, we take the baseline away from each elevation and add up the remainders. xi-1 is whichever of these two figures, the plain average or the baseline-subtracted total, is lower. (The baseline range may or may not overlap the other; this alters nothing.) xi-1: -3.4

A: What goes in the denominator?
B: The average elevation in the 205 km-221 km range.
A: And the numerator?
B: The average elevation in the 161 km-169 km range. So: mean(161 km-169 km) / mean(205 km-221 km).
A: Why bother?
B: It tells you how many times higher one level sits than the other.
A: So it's 1.03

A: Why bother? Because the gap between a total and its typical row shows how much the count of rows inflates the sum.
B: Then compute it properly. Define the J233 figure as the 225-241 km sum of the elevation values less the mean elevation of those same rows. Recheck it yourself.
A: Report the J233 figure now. 23.4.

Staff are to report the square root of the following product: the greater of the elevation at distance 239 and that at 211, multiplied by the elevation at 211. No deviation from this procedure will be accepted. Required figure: 7.83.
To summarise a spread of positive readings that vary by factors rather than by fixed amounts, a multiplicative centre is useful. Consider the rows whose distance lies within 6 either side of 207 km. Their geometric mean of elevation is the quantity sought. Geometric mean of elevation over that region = 6.31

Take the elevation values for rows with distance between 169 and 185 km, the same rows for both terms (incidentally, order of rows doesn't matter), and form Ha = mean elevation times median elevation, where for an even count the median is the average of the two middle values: 51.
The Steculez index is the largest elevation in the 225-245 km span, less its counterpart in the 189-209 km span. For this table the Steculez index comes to 1.8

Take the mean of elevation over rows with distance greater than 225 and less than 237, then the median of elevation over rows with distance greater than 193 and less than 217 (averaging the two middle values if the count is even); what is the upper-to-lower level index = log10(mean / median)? 0.06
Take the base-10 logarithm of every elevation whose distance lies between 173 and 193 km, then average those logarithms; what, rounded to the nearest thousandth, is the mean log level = 0.850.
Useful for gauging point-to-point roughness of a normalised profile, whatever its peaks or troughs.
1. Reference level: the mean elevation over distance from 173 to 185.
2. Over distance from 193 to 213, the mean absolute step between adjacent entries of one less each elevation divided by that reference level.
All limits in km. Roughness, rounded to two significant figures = 0.062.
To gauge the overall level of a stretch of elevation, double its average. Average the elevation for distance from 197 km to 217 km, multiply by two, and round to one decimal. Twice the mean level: 12.8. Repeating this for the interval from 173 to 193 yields 14.2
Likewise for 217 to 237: 14.7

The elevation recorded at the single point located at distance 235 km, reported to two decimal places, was 7.59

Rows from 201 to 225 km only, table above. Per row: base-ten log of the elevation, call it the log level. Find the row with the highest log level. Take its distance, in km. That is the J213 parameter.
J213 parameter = 219 km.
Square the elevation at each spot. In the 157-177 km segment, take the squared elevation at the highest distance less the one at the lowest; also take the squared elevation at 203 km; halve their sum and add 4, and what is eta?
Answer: 20.4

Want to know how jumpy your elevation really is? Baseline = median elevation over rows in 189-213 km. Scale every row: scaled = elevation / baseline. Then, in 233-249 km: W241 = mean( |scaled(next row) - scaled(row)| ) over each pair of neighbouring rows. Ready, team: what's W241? 0.14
